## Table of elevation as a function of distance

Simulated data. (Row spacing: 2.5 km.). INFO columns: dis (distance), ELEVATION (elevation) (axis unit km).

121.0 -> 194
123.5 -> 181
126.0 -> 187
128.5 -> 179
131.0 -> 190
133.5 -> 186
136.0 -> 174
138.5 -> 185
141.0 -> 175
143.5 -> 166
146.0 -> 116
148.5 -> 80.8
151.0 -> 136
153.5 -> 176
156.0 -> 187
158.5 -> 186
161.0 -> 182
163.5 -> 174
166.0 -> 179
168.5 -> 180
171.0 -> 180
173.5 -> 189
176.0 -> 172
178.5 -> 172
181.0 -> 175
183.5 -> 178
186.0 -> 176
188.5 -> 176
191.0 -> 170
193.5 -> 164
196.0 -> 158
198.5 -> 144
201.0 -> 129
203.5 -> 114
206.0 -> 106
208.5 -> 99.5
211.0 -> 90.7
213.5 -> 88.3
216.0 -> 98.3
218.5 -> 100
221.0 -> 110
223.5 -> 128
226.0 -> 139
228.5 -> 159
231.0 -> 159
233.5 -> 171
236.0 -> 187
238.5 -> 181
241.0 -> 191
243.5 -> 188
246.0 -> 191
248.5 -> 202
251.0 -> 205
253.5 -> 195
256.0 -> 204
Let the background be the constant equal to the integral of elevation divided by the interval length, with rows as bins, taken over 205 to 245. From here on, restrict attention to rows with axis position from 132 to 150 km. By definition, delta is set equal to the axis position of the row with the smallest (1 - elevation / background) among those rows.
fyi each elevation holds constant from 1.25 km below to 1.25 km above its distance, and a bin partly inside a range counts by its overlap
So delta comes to 133.5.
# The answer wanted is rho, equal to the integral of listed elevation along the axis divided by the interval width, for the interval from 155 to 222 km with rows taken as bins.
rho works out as 151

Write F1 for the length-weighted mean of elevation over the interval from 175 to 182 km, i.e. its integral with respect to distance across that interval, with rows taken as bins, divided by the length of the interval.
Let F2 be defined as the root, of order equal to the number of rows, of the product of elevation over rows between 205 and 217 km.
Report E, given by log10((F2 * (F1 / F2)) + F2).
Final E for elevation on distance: 2.43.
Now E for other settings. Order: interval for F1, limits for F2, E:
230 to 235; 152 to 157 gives 2.54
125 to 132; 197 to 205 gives 2.50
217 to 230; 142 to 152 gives 2.39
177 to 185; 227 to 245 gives 2.55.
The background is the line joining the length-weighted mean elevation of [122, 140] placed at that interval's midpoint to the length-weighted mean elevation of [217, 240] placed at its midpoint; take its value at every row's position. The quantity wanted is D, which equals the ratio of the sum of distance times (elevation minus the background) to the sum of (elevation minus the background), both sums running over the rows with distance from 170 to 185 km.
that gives 176.9 km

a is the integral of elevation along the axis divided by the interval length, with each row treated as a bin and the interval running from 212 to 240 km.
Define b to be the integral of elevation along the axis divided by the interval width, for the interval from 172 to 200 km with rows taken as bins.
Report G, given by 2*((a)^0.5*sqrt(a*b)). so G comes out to 3607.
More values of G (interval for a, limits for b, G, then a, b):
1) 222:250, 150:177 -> 4578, 172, 177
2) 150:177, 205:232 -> 3808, 177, 116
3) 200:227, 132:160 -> 2765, 109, 161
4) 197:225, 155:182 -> 2962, 110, 180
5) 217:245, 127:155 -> 3945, 156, 161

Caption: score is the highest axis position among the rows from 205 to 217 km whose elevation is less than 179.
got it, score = 216.0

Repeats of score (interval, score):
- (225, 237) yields 233.5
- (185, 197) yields 196.0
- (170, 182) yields 181.0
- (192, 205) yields 203.5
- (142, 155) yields 153.5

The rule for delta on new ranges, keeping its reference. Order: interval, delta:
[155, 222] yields 173.5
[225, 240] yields 236.0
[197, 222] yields 198.5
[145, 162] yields 156.0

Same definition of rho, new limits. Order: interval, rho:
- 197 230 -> 116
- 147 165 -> 160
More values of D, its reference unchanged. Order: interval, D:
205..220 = 212.3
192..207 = 203.5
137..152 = 148.0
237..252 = 245.5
